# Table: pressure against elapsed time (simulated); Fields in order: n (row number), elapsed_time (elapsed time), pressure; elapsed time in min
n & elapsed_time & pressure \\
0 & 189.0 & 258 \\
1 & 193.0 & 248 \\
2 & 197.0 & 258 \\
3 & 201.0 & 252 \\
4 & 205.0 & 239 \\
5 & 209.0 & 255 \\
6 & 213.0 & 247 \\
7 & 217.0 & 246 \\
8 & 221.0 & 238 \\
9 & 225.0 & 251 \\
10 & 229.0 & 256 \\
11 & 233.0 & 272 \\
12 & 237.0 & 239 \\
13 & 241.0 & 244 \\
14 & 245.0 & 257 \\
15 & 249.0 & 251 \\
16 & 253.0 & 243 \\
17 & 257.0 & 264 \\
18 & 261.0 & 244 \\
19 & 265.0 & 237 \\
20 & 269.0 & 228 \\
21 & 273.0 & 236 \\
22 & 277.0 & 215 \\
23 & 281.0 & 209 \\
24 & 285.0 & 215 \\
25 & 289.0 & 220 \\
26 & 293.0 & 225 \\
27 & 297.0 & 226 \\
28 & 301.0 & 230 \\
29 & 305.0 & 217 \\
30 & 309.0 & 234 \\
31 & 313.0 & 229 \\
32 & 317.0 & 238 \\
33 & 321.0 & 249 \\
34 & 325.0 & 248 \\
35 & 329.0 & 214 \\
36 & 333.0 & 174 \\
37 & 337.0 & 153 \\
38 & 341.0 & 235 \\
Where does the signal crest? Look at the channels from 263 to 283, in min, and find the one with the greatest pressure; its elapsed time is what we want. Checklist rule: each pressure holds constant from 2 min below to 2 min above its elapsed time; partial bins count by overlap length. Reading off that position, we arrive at 265.0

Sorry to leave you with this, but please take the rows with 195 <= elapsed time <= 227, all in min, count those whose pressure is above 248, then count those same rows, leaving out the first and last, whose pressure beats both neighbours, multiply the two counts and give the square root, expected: 2.0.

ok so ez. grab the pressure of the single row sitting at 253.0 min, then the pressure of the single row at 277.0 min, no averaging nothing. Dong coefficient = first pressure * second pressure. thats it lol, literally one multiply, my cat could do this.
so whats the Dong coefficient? 52245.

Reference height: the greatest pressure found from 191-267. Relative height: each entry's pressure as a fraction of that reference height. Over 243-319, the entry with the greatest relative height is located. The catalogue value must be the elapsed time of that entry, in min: 257.0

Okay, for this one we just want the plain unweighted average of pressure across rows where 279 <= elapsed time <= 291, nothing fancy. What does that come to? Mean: 215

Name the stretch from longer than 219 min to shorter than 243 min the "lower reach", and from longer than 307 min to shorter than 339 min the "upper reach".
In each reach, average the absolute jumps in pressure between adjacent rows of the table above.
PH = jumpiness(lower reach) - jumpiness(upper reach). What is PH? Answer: -3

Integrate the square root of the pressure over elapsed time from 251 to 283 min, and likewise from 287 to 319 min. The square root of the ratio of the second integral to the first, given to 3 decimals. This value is 0.993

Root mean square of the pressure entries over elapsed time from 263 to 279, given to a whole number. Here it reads 229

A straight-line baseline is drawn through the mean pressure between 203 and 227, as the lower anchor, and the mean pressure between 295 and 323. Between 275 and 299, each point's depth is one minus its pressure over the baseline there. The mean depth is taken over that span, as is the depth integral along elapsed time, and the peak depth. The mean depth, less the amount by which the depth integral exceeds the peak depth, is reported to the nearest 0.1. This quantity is -1.5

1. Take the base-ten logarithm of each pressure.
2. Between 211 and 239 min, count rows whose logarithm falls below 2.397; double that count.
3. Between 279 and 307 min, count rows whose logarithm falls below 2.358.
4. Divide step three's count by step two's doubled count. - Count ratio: 0.75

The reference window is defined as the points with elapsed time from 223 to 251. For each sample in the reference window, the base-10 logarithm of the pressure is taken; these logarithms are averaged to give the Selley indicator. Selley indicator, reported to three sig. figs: 2.40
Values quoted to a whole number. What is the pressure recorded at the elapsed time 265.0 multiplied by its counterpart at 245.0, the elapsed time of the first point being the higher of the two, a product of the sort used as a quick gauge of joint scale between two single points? 60909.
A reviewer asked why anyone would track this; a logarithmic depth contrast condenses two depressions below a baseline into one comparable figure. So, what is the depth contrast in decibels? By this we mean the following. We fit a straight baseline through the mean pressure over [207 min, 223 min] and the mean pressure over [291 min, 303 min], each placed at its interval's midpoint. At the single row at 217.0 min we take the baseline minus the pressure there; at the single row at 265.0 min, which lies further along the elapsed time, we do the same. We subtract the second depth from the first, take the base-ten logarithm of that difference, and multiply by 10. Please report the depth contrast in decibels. 4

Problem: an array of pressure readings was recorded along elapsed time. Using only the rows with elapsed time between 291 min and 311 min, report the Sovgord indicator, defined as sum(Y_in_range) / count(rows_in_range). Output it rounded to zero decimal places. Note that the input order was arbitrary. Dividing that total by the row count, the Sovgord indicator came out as 226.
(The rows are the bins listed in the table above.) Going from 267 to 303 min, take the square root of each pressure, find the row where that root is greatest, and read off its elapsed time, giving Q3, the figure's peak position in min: 273.0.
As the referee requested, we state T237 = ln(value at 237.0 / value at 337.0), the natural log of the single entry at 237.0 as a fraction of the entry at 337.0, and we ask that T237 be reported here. 0.45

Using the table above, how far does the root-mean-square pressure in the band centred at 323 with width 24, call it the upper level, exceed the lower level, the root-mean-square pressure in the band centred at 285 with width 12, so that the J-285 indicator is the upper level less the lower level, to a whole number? 12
